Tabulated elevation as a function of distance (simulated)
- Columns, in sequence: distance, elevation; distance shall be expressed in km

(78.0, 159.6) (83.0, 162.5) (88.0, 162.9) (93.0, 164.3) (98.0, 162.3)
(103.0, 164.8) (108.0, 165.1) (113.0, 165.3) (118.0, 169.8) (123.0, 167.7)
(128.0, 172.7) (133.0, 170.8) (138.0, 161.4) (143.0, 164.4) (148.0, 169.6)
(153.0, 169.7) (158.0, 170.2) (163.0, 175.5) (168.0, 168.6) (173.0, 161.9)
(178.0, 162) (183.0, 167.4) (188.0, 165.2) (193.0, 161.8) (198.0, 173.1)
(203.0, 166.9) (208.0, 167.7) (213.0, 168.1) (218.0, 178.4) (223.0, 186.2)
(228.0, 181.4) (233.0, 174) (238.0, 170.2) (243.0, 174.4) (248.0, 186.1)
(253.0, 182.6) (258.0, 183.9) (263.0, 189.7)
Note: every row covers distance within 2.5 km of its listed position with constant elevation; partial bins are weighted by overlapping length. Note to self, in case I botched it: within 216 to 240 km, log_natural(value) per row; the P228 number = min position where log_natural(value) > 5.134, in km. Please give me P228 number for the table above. 218.0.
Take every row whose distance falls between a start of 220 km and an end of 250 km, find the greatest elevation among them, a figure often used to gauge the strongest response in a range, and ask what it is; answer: 186.2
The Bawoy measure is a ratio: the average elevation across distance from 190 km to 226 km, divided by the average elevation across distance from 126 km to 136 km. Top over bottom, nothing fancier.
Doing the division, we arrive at 1.00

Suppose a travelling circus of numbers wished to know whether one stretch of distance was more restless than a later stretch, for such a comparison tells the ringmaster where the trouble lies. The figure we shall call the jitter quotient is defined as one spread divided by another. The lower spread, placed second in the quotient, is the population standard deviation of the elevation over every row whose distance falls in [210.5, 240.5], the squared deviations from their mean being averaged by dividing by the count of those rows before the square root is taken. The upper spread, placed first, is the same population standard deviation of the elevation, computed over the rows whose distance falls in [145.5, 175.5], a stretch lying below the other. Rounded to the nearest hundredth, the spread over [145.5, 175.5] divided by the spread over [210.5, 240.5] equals 0.63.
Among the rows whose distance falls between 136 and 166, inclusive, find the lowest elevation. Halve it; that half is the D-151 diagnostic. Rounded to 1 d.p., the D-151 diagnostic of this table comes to 80.7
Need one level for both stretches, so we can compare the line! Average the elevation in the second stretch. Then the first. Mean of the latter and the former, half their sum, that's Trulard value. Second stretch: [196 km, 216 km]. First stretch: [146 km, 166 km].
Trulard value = 170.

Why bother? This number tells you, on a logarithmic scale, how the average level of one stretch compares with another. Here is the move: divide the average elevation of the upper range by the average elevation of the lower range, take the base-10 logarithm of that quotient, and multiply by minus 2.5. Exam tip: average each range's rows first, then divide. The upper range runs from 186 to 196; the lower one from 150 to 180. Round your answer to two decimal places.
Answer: 0.03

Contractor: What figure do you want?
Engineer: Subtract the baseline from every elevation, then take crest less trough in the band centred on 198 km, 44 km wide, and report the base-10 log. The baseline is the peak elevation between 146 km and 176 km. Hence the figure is 1.22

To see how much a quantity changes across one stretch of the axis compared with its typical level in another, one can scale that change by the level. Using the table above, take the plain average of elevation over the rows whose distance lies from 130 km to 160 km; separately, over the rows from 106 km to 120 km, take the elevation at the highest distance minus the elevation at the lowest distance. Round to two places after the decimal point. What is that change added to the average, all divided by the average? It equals 1.03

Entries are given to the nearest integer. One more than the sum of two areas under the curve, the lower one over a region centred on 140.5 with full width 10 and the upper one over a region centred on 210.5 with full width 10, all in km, 3309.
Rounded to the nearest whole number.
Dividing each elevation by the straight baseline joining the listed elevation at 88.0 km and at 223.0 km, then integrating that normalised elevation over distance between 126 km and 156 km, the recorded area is 29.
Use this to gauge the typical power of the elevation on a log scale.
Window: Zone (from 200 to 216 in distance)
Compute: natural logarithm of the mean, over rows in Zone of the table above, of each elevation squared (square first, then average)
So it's 10.2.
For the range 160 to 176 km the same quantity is 10.3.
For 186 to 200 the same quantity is 10.2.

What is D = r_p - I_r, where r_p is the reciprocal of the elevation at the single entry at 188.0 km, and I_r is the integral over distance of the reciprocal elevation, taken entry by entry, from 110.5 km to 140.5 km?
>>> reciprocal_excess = -0.173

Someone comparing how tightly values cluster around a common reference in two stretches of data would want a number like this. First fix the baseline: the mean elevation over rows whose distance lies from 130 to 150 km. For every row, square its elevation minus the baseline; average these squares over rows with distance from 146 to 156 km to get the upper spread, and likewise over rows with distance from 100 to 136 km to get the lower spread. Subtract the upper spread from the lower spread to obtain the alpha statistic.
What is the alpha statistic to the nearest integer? 1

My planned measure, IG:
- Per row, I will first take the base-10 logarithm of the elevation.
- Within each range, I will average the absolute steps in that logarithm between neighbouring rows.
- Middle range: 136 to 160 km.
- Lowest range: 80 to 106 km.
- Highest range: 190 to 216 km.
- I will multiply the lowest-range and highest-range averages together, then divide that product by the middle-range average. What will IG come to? 0.0088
